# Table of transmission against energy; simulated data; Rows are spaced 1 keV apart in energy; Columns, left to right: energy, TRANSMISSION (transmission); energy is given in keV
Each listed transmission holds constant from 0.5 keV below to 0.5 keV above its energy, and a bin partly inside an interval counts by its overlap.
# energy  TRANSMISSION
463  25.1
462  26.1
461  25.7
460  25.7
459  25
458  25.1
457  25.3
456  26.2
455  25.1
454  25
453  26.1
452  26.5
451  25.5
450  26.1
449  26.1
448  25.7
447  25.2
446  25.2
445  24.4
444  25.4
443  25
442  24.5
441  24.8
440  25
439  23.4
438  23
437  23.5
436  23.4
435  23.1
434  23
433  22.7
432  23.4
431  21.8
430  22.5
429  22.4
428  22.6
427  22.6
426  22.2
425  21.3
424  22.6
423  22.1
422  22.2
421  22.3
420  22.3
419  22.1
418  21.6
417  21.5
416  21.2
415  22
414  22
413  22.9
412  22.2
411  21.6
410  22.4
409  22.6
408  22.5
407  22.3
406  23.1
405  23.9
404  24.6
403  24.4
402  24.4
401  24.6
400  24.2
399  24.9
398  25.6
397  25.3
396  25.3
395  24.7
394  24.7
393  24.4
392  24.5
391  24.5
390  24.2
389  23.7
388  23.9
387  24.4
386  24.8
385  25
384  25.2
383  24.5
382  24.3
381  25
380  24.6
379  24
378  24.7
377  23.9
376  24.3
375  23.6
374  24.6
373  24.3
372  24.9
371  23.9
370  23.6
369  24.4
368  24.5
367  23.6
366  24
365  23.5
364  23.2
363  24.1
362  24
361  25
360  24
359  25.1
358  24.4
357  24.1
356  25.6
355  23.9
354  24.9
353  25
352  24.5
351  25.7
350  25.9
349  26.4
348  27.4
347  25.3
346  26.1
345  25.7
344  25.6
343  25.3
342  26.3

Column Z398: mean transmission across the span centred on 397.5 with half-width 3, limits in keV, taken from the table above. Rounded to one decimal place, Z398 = 25.0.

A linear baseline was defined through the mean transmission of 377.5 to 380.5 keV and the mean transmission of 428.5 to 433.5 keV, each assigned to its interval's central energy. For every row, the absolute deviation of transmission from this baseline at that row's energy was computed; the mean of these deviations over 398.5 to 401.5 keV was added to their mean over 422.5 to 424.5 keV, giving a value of 1.4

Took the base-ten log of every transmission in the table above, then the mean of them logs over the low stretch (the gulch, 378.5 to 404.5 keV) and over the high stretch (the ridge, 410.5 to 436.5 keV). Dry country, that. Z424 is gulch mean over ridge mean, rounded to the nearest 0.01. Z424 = 1.03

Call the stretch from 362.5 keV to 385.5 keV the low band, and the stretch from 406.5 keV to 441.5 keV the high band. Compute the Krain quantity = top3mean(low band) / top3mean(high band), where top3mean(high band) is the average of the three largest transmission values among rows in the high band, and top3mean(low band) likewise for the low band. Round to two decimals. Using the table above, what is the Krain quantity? 1.03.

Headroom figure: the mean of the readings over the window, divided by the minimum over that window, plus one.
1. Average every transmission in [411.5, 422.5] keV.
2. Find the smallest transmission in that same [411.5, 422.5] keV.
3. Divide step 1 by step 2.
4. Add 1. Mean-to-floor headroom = 2.04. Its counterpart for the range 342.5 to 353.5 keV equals 2.05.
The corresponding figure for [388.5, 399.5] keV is 2.04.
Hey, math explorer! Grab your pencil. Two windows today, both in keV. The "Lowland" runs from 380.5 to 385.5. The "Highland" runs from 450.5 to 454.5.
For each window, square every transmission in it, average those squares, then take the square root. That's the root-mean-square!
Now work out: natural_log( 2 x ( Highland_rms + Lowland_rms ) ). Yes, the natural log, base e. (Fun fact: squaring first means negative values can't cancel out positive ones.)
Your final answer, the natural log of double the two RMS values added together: 4.617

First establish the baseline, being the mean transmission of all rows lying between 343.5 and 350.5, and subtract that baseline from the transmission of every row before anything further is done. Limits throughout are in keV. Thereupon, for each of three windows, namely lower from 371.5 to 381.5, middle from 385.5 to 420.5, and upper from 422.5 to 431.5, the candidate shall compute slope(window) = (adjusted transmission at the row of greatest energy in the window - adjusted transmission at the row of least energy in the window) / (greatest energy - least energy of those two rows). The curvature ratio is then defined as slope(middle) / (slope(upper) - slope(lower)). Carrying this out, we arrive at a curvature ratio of 1.5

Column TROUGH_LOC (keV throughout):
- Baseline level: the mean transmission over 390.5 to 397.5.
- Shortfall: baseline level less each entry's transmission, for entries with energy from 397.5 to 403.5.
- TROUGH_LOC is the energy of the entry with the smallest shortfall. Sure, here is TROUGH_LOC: 398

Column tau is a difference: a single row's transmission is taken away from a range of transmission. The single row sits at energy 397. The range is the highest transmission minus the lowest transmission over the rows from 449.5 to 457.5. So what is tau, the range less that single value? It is -23.8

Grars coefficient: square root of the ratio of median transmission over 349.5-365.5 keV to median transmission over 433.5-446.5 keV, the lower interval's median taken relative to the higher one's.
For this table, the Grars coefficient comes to 1.00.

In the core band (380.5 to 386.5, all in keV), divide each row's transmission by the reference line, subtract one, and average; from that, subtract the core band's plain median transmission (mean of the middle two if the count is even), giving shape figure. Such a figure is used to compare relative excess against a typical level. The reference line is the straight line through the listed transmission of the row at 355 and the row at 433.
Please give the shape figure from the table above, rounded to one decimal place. -24.8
